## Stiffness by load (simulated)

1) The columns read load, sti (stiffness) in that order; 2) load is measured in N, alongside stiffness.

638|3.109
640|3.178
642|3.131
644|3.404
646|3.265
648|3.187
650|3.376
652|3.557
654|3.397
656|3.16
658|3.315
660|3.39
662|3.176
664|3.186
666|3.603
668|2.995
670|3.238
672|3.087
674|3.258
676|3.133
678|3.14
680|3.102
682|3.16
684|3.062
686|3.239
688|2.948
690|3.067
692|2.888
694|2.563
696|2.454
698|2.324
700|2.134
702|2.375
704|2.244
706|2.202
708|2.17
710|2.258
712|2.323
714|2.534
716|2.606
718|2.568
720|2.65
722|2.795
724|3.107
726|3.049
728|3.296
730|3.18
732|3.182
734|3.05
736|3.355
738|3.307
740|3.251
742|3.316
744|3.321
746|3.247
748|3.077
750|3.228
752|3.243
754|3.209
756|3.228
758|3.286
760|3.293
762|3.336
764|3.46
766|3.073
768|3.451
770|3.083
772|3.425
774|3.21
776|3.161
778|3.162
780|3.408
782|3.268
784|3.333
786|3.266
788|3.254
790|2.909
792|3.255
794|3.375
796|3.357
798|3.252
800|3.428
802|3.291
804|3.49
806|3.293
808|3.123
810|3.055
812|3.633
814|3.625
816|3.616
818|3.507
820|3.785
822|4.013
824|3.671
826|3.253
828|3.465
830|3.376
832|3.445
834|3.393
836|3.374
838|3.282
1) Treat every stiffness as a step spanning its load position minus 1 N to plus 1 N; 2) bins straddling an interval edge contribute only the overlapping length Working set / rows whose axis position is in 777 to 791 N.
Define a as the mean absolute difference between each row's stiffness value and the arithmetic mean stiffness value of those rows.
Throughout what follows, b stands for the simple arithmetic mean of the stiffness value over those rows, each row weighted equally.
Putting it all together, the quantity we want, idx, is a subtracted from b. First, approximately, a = 0.110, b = 3.23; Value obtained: 3.12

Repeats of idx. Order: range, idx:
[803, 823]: 3.29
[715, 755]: 2.91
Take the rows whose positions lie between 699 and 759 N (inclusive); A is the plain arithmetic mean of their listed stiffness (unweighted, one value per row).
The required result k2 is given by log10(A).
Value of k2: 0.461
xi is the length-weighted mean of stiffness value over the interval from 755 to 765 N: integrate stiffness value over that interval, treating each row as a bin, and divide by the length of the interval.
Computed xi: 3.32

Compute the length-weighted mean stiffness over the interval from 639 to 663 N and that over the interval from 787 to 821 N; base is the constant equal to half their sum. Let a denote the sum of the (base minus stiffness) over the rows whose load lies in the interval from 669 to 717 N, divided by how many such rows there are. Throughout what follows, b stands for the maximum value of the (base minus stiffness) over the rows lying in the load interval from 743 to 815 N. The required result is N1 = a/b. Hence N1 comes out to 1.4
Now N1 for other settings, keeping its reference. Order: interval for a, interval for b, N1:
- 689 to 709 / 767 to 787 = 3.6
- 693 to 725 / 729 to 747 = 3.1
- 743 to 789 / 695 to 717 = 0.1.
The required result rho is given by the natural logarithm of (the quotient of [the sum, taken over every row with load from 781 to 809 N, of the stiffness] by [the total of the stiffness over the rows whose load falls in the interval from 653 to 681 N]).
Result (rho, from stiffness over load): 0.0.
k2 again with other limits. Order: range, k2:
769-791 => 0.509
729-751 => 0.509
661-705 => 0.466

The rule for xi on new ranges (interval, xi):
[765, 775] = 3.25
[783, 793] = 3.20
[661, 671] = 3.24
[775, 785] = 3.27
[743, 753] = 3.22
